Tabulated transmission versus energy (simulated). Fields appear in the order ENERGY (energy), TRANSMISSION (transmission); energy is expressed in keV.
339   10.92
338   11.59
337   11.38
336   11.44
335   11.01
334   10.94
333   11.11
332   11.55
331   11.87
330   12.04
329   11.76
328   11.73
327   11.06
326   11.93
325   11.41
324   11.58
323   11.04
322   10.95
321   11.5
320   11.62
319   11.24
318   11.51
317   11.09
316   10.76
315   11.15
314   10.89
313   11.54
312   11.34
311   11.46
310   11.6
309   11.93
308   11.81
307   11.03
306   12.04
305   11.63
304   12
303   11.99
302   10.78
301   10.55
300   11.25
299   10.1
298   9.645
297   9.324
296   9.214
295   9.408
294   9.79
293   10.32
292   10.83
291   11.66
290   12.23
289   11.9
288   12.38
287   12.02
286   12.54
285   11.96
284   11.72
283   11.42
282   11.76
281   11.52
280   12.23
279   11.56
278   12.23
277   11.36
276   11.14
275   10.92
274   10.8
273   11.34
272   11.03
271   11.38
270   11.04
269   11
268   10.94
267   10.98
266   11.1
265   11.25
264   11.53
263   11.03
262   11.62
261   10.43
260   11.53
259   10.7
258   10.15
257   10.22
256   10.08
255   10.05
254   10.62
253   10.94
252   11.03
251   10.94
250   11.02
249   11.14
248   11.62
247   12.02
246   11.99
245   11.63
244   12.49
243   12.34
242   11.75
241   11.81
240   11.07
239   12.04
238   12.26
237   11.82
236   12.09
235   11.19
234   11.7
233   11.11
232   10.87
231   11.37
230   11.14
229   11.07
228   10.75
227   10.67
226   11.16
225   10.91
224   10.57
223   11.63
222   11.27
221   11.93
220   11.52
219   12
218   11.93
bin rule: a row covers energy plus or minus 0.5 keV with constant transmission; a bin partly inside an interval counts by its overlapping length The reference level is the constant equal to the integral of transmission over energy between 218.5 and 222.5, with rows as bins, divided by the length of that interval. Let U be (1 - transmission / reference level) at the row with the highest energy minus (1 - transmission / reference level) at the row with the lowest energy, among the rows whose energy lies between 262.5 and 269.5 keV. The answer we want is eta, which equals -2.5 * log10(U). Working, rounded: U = 0.00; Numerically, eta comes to 6.5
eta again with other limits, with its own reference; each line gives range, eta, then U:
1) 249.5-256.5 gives 2.7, 0.08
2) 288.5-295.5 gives 1.7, 0.21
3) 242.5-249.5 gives 2.5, 0.10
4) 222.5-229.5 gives 3.3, 0.05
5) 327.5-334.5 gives 2.9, 0.07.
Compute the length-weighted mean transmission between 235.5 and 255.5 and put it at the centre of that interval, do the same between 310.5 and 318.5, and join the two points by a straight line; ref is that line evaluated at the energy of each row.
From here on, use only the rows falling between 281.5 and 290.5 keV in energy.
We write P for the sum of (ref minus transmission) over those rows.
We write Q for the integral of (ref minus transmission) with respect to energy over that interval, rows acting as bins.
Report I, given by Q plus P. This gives -11.6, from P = -5.8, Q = -6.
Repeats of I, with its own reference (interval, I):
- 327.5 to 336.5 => -6.4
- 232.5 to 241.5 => -1.9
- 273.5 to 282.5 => -2.1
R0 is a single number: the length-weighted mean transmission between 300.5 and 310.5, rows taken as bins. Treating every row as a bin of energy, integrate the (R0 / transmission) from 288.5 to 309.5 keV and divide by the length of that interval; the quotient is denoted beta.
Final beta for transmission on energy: 1.07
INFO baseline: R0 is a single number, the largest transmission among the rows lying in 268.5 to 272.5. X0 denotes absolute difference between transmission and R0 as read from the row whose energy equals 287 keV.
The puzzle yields 0.64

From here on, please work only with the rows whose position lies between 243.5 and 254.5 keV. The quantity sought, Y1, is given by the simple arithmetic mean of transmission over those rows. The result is 11.4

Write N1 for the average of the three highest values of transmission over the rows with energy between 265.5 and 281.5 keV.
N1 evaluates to 12.0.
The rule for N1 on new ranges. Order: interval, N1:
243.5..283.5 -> 12.3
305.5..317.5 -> 11.9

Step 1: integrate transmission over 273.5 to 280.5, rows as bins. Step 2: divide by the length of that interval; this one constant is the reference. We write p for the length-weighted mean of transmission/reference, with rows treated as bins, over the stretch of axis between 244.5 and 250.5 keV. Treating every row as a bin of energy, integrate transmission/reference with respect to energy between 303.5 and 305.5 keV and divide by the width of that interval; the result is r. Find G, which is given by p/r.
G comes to 0.98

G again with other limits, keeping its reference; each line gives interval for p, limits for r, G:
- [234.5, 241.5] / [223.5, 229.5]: 1.08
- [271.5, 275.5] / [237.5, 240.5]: 0.93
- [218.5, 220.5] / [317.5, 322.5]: 1.03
